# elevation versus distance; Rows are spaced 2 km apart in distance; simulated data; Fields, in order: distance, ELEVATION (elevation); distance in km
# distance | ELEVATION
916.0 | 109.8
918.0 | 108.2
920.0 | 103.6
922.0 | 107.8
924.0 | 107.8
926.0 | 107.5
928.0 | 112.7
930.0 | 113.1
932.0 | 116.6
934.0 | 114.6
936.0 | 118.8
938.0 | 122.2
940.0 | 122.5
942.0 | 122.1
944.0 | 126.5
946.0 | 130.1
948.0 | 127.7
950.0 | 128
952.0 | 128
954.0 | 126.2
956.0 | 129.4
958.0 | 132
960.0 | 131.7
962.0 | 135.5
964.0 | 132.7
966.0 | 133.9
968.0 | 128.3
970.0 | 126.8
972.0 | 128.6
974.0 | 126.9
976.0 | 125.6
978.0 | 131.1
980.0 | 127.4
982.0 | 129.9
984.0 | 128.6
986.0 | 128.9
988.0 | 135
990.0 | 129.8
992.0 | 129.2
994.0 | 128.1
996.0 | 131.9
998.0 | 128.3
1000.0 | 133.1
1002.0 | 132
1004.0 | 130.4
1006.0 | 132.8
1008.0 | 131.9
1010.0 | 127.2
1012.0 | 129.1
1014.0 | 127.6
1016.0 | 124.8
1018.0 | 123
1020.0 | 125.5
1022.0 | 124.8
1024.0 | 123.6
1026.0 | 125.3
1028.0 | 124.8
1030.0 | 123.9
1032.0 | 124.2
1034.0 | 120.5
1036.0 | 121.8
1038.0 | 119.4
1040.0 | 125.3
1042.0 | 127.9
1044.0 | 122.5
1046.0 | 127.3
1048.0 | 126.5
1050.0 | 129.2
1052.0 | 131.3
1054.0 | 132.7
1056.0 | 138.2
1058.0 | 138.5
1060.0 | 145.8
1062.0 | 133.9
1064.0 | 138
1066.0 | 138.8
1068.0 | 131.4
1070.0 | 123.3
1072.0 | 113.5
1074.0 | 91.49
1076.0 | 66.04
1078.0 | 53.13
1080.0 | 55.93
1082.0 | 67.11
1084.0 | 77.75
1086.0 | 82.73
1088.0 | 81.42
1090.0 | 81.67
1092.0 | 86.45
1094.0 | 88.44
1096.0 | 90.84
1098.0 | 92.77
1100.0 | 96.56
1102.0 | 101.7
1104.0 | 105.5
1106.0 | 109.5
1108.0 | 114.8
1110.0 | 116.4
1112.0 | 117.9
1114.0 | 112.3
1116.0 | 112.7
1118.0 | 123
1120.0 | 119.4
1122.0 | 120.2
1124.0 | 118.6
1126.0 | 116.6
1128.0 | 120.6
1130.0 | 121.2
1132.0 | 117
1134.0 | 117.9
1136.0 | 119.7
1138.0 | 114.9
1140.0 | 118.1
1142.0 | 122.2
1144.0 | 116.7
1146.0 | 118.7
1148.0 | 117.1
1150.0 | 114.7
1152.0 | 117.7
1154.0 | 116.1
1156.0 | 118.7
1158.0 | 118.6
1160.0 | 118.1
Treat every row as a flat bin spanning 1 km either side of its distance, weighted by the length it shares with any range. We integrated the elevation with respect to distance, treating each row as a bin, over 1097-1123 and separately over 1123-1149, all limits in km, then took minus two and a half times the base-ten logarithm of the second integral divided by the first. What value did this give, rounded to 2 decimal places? -0.07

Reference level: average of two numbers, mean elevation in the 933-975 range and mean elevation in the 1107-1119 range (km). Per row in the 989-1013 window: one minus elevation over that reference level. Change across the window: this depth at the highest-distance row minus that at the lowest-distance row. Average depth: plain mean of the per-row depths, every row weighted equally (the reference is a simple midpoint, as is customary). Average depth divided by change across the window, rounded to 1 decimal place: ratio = -12.3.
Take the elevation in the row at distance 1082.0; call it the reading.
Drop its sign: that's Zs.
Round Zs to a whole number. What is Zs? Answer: 67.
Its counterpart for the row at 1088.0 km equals 81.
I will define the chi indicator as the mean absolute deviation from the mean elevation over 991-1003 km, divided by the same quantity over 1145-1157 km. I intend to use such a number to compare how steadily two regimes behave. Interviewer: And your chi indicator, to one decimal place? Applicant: 1.6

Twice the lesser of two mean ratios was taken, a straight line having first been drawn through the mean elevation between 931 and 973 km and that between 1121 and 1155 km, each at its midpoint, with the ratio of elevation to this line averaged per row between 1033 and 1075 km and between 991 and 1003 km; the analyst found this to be 2.1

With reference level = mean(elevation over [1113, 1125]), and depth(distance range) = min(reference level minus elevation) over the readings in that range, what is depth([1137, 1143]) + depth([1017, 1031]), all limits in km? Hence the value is -12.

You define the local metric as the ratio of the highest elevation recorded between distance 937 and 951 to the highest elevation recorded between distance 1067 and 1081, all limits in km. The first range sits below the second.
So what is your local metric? 0.99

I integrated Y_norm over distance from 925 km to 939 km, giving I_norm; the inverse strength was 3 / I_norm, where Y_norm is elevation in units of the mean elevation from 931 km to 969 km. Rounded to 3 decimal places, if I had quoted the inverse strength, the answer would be 0.236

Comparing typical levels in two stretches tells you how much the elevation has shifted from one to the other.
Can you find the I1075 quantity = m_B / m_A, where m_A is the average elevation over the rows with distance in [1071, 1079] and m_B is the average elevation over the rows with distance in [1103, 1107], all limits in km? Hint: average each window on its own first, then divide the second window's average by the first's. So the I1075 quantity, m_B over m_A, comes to 1.33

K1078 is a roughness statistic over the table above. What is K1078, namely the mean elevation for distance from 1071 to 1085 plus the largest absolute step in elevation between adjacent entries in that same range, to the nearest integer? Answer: 100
